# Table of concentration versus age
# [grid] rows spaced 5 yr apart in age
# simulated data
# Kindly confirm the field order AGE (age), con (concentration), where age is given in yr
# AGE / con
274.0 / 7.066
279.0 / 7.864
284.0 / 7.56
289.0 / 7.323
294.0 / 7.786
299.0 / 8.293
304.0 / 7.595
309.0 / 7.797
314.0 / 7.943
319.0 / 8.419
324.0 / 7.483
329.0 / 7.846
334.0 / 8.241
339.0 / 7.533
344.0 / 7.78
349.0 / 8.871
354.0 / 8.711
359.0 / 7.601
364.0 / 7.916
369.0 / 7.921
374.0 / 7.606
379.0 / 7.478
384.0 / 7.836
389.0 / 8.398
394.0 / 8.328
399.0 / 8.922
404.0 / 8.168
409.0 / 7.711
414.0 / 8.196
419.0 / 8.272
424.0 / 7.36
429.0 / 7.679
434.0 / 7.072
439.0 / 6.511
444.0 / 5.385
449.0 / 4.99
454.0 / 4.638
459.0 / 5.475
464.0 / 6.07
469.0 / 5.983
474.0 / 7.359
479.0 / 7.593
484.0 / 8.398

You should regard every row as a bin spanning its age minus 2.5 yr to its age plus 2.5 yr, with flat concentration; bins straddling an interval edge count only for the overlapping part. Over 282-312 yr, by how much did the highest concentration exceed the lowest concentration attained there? 1.0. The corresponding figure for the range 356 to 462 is 4.3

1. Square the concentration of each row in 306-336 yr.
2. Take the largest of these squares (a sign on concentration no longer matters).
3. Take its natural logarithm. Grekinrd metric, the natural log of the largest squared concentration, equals 4.26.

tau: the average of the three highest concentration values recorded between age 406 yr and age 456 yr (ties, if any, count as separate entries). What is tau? 8.06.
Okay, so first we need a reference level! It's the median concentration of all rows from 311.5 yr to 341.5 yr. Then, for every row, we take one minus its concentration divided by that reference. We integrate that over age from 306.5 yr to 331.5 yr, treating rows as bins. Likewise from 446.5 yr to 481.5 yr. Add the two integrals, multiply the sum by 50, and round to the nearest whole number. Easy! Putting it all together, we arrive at 416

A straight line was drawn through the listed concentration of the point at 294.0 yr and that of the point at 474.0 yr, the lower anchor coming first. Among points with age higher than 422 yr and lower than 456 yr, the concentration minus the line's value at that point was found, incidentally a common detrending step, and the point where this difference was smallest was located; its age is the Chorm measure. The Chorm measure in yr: 454.0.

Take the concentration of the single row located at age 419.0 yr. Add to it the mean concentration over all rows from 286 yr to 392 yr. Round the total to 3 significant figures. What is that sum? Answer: 16.2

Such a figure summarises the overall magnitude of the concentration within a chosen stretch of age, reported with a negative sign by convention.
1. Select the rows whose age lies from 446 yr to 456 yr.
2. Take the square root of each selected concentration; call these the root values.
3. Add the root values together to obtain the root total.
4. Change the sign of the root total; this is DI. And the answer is -4.39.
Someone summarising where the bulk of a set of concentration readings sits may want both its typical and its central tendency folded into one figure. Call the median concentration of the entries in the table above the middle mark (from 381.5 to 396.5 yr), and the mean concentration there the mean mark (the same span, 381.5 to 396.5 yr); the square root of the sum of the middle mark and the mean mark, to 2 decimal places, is 4.06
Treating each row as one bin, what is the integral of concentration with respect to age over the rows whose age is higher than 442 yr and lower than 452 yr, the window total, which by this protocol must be 52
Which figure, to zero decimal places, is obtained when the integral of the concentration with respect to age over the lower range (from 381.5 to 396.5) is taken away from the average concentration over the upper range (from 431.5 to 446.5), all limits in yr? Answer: -116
